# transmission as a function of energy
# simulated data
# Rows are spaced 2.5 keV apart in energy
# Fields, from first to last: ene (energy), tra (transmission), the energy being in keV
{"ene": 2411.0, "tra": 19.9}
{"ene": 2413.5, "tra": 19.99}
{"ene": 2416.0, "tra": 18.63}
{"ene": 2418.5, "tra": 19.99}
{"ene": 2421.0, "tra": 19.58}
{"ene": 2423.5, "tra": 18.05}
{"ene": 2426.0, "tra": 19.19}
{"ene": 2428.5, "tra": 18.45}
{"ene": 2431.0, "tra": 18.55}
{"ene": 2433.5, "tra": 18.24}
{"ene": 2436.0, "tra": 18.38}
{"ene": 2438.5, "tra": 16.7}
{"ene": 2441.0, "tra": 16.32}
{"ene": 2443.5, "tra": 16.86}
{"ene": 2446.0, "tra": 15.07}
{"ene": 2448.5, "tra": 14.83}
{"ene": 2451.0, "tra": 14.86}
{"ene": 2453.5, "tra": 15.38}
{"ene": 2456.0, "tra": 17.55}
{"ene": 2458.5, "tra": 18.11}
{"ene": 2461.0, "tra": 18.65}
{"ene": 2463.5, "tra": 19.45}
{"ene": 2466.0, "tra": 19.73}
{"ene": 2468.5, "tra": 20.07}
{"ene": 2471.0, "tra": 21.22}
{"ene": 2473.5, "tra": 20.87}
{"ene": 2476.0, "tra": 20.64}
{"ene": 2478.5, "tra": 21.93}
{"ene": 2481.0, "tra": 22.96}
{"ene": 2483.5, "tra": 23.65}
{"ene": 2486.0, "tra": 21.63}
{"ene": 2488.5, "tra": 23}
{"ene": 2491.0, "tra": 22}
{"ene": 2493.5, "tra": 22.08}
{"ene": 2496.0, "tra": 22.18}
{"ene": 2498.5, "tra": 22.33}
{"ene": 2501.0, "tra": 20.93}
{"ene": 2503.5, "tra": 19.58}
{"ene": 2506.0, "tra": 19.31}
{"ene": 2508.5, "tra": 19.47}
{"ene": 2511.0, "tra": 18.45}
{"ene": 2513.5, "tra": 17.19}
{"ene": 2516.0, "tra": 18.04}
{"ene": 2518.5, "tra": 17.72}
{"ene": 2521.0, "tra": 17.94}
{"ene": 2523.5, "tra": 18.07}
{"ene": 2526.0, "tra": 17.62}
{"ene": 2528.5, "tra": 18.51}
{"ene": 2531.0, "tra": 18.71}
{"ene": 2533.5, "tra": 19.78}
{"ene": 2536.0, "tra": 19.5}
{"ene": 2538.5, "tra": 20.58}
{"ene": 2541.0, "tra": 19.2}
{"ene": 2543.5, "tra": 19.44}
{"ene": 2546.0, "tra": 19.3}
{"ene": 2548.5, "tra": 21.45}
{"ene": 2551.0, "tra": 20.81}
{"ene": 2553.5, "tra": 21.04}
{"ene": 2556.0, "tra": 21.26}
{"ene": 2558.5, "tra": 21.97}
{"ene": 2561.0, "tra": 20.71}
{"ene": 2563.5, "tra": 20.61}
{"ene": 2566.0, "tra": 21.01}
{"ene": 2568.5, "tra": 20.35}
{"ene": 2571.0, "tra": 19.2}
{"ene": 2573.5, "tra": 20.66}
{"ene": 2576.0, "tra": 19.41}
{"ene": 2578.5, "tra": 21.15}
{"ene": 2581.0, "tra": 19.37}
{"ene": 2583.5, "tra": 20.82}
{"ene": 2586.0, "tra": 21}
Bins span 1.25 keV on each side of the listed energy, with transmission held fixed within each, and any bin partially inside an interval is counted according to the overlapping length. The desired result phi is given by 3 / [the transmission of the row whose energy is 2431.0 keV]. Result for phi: 0.162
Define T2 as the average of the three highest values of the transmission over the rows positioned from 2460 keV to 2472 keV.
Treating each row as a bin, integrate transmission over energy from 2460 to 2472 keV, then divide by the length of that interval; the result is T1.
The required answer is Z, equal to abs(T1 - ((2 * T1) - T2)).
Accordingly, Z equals 0.52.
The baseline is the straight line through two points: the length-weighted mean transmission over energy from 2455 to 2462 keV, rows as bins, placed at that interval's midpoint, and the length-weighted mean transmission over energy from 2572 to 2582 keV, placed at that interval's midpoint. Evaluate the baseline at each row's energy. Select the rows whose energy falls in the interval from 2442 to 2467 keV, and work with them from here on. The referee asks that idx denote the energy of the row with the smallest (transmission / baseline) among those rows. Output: 2451.0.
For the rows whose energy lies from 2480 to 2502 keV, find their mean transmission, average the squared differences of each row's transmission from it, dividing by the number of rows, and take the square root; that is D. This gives 0.76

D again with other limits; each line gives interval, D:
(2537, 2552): 0.86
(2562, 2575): 0.62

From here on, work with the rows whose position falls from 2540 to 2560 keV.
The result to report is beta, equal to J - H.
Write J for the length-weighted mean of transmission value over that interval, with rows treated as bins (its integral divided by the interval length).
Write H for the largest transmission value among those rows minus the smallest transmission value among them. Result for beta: 17.8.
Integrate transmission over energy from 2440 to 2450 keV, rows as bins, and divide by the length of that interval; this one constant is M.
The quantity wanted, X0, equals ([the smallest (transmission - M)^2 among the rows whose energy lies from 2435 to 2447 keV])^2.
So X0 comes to 0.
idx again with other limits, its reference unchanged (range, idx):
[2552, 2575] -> 2571.0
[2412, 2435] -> 2423.5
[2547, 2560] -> 2551.0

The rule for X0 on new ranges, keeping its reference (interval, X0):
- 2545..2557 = 162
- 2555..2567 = 566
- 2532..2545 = 144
